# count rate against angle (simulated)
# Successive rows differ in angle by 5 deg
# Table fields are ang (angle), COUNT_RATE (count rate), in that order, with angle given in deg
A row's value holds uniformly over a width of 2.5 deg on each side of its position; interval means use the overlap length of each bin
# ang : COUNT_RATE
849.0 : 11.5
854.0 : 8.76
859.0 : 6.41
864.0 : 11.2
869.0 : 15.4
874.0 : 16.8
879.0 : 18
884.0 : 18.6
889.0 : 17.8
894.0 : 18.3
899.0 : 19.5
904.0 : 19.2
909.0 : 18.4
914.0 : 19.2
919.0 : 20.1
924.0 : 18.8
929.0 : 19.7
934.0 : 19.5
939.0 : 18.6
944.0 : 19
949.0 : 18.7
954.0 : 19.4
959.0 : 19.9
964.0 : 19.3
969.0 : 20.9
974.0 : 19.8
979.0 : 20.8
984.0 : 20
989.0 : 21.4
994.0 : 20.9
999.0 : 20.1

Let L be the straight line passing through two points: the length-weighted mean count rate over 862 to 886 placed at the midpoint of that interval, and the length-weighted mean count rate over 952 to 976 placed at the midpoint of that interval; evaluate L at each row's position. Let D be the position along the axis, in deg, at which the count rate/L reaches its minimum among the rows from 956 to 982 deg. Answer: 964.0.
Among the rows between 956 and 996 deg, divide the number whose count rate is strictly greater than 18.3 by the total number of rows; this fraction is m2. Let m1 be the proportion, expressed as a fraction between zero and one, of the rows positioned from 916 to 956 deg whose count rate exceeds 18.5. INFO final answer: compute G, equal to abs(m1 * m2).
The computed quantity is 1.00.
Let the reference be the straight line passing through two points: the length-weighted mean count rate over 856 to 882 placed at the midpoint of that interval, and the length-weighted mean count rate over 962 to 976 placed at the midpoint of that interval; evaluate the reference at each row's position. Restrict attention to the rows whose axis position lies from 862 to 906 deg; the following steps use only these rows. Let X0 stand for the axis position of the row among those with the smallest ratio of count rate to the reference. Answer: 864.0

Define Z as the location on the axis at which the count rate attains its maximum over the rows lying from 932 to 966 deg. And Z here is 959.0 deg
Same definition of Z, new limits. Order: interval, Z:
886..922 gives 919.0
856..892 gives 884.0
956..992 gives 989.0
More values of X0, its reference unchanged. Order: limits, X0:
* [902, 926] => 924.0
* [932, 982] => 974.0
